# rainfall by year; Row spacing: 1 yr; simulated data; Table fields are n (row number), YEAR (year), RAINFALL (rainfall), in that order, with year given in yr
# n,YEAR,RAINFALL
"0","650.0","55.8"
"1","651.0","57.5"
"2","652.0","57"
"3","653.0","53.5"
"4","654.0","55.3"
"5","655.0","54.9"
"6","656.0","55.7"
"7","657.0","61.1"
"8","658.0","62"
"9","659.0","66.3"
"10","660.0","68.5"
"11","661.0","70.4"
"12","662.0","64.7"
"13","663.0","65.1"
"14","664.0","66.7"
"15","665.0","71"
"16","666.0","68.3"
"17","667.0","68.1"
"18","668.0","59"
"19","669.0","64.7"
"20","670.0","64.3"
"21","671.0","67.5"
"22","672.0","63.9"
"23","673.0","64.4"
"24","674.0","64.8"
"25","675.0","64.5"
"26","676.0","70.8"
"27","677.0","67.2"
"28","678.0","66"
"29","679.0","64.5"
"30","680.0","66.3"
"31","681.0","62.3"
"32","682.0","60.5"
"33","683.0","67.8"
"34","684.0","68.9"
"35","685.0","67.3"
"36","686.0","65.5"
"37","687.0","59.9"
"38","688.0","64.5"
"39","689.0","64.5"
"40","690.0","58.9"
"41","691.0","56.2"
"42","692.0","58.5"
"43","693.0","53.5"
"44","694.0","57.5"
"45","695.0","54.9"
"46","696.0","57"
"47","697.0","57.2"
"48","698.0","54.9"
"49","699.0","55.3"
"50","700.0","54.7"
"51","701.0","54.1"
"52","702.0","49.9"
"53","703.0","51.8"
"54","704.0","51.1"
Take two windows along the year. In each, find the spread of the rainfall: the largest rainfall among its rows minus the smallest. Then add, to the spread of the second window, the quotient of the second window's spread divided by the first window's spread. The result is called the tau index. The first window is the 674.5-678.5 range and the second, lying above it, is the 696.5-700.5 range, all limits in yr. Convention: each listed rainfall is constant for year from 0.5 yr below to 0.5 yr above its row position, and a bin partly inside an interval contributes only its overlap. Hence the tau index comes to 2.9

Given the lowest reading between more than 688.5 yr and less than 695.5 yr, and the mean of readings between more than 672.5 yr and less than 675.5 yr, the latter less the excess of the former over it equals 75.6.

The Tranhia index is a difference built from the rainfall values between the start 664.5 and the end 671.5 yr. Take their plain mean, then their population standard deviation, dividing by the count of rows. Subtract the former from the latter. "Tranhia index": -62.5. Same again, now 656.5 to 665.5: -63.0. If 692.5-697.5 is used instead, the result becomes -54.5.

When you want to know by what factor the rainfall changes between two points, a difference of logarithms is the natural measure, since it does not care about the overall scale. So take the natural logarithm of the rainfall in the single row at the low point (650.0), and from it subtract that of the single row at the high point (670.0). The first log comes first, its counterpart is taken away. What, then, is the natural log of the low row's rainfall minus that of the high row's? -0.14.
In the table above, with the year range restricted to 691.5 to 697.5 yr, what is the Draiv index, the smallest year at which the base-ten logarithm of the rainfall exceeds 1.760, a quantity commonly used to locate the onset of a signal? 692.0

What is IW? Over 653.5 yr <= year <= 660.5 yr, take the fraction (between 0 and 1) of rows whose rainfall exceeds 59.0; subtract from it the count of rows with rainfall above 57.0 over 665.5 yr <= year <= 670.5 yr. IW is -4.4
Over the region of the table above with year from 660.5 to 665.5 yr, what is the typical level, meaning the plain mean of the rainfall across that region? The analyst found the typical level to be 67.6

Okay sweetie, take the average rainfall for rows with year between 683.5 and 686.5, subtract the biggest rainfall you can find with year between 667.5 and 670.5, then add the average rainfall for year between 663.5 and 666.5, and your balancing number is 71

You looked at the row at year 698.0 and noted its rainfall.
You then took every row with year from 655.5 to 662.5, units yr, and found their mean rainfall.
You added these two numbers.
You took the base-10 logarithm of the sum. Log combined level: 2.08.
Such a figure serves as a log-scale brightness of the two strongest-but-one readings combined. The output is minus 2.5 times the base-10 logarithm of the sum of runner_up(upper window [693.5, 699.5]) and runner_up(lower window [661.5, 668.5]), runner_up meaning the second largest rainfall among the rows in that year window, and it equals -5.25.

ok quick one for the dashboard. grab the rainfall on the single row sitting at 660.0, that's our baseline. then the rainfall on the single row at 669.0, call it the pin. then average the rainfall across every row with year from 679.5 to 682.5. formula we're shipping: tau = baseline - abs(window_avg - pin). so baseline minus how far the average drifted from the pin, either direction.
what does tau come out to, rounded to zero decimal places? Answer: 67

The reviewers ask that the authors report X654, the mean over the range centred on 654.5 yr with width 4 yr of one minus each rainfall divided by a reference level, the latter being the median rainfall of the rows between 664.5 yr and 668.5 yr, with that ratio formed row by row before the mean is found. 0.20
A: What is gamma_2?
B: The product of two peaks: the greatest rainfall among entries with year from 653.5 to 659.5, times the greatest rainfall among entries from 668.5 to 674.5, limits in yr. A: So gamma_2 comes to 4475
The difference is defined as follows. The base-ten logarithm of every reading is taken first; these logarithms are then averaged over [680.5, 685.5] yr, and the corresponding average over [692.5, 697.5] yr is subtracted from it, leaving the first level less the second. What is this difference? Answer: 0.067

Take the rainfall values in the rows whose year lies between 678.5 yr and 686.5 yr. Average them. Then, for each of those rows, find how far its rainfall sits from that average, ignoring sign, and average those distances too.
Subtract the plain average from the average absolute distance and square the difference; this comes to 3991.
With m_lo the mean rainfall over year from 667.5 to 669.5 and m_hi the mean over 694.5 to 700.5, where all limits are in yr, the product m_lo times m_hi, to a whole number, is 3443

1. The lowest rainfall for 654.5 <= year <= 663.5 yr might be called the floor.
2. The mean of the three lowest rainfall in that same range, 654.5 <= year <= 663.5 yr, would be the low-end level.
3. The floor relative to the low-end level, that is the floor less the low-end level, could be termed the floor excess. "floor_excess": -2.33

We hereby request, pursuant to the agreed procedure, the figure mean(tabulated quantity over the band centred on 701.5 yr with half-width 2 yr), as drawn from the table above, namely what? 53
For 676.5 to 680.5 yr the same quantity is 66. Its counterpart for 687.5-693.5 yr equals 59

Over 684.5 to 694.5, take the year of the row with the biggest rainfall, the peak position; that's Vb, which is 685.0 yr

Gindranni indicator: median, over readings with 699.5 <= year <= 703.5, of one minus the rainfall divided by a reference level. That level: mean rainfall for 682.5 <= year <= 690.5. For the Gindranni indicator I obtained 0.18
